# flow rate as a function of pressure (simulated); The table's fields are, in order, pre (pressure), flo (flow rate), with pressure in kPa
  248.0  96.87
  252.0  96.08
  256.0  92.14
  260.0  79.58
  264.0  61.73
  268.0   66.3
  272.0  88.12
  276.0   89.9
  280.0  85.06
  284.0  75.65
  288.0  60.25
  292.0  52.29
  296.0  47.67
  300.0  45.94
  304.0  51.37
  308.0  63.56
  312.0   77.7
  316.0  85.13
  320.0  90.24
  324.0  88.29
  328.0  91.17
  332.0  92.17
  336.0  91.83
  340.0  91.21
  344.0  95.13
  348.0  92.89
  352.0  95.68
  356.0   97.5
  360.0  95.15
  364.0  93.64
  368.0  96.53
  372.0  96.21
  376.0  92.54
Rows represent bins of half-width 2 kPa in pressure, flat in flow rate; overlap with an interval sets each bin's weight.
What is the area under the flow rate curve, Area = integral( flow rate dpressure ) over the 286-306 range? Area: 1030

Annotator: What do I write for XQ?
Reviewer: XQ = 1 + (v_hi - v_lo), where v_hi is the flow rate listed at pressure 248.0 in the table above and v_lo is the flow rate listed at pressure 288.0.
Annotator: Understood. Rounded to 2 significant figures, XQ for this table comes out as 38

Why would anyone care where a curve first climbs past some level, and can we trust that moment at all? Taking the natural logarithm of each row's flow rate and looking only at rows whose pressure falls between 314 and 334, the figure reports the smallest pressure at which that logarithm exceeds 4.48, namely 320.0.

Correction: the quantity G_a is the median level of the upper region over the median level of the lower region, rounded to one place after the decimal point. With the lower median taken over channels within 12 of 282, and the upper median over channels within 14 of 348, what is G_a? 1.2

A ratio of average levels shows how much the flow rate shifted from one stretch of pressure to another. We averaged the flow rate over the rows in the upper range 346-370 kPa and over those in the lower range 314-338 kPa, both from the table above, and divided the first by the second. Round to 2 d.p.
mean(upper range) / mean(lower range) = 1.06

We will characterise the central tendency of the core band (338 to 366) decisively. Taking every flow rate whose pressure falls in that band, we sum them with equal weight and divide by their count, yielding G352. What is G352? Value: 94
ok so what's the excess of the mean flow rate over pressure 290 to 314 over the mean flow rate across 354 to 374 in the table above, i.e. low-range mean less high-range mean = -39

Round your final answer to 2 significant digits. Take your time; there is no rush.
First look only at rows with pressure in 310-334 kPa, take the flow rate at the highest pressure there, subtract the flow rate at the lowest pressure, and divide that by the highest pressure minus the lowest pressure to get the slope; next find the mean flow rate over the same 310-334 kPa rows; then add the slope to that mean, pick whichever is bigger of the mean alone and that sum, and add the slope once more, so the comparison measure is 89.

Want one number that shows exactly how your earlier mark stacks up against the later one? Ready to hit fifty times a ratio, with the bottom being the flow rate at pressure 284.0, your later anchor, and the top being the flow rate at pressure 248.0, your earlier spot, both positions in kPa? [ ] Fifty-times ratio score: 64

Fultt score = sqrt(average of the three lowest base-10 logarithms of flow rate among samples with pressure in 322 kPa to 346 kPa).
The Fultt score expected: 1.40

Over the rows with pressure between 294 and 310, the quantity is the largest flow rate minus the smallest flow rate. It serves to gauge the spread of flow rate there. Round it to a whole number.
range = 18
